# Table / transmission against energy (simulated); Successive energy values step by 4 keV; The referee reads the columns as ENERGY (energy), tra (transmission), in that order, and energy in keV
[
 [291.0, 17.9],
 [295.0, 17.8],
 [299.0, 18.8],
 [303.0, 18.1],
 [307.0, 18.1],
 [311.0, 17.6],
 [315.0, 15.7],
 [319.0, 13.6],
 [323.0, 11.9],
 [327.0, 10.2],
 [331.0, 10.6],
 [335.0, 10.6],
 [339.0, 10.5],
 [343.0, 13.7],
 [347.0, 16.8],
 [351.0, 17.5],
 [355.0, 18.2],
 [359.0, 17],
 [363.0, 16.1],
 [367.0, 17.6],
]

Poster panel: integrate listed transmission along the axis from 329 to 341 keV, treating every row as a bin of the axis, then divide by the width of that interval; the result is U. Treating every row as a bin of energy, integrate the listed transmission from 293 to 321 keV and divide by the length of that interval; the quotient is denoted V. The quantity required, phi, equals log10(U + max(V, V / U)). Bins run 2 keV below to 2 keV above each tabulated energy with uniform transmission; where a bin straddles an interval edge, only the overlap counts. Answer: 1.44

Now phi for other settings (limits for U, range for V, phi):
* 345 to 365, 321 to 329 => 1.45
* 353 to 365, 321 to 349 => 1.46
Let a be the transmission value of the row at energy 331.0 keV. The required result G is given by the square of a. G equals 112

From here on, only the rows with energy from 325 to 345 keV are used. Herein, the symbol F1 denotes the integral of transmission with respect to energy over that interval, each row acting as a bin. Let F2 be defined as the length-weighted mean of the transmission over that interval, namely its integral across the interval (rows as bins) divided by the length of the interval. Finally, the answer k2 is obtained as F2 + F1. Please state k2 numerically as 234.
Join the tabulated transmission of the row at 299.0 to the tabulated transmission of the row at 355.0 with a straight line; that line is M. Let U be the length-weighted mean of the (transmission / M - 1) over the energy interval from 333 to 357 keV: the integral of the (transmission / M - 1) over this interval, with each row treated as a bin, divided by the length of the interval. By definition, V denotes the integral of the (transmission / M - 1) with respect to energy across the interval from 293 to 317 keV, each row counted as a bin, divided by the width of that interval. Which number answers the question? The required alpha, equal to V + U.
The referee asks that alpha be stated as -0.26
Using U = -0.20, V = -0.056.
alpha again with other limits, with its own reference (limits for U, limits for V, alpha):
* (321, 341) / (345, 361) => -0.46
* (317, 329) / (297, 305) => -0.38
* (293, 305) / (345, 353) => -0.09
